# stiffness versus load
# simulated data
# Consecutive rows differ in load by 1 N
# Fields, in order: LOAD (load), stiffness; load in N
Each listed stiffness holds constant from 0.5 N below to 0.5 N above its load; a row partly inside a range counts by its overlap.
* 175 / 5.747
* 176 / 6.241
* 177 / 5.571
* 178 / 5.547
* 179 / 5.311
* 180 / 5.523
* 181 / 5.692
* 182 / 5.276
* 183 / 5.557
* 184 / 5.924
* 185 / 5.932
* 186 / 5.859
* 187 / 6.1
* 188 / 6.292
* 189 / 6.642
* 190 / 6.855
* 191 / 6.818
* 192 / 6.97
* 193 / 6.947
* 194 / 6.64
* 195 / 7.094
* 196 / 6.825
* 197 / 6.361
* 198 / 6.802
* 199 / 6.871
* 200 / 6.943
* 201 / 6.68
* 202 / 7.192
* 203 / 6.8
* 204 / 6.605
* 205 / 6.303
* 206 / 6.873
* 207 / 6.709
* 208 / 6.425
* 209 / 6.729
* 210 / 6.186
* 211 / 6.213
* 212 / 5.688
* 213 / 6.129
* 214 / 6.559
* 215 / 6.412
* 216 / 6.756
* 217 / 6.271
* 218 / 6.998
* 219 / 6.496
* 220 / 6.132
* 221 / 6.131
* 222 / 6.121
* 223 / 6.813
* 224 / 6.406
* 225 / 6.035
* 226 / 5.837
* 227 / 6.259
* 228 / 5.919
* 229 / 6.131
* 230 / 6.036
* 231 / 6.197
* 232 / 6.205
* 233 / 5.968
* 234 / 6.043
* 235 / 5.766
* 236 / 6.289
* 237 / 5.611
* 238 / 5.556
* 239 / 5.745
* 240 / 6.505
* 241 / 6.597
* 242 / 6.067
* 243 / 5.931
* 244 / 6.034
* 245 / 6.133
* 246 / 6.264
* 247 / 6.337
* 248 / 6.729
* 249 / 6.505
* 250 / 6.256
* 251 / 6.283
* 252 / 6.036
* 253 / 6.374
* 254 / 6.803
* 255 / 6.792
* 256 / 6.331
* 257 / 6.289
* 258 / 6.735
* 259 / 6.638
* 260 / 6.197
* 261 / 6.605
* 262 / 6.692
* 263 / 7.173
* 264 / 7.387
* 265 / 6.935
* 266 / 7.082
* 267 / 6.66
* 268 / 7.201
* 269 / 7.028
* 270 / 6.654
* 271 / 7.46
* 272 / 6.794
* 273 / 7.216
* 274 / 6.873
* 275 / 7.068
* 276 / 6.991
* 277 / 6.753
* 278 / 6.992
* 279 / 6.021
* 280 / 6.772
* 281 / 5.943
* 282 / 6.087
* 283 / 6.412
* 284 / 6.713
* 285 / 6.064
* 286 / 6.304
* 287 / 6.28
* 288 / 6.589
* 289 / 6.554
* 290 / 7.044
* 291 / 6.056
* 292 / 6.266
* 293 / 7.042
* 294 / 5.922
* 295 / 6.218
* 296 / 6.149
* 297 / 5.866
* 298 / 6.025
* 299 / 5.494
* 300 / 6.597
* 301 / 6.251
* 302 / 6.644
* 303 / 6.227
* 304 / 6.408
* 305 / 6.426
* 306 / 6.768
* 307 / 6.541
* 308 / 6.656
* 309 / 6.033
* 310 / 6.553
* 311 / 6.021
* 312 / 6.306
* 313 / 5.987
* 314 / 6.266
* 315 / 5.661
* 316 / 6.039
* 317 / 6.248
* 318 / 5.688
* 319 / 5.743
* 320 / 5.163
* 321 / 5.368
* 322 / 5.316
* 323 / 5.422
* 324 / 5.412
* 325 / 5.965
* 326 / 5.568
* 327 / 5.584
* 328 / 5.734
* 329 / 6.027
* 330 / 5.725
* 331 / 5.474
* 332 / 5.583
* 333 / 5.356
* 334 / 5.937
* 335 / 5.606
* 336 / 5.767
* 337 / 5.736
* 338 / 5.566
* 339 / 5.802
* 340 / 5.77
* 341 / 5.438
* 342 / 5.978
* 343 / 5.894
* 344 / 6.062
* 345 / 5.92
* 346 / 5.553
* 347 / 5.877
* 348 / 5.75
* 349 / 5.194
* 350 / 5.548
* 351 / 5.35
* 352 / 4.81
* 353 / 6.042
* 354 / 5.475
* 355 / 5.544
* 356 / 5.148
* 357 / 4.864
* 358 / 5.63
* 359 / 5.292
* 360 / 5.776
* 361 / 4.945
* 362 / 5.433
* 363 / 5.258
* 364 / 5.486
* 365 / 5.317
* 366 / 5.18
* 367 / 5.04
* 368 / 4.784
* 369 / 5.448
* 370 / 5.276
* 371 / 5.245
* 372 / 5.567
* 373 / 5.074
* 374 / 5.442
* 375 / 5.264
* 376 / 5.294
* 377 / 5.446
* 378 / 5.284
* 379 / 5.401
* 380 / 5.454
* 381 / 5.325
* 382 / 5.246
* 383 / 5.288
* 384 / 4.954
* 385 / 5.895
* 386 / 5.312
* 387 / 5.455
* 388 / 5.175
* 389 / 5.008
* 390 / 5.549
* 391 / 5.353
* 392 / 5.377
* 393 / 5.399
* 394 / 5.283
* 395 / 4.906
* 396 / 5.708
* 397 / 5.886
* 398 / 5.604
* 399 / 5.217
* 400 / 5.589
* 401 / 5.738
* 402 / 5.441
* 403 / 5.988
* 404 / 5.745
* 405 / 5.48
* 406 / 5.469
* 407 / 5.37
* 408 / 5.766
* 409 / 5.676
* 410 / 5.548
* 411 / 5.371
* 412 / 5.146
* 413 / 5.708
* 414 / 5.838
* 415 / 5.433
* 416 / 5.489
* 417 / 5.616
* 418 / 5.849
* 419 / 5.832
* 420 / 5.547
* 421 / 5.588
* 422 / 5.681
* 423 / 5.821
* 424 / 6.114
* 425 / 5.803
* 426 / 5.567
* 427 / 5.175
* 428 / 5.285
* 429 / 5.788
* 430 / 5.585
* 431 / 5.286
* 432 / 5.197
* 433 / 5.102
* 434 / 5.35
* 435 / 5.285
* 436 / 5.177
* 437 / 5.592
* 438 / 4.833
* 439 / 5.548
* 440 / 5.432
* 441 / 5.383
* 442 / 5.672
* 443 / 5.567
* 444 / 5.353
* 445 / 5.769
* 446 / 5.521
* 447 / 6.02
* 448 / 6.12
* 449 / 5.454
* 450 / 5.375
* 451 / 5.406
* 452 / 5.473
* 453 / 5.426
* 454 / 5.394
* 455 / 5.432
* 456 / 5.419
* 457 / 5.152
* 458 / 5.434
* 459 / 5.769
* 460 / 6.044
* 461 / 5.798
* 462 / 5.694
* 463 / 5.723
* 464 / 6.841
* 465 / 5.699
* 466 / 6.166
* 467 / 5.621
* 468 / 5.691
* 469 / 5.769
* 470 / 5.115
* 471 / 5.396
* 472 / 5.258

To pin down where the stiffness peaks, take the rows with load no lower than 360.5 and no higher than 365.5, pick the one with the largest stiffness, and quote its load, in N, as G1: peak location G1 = 364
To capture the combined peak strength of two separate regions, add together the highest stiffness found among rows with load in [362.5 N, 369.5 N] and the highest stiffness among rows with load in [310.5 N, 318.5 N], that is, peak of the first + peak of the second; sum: 11.8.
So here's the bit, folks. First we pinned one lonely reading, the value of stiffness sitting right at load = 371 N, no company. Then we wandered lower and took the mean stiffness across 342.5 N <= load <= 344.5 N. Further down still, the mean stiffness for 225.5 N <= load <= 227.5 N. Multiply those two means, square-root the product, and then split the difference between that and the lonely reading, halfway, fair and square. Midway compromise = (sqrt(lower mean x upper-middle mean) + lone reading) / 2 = 5.63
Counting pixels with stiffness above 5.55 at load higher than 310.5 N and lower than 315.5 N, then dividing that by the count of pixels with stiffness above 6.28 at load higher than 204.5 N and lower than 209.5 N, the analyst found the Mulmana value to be 1.0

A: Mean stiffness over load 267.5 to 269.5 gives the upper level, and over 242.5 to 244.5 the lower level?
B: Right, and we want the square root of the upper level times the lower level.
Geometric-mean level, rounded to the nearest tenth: 6.5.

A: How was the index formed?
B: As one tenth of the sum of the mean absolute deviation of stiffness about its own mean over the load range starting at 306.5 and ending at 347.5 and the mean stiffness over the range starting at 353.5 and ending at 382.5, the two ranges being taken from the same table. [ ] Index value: 0.558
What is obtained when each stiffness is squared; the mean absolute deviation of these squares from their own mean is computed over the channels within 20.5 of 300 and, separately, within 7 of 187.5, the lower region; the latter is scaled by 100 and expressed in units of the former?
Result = 160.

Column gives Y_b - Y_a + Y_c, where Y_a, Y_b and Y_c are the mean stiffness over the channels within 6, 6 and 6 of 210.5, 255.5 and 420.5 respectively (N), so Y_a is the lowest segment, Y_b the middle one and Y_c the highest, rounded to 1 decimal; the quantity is 5.7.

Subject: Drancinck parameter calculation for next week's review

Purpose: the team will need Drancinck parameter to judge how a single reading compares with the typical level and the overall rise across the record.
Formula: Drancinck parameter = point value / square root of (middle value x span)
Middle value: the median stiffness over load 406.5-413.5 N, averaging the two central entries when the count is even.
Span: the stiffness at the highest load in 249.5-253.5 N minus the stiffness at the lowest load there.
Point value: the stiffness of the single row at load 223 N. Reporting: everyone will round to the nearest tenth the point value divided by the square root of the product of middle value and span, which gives 8.4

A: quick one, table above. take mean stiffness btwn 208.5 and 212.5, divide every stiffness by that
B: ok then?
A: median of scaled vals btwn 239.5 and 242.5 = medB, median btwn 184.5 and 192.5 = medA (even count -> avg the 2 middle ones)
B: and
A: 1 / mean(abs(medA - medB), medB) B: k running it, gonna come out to 1.90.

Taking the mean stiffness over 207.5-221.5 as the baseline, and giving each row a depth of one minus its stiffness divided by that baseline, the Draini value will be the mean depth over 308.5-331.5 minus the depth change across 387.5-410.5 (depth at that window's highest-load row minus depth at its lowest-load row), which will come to 0.15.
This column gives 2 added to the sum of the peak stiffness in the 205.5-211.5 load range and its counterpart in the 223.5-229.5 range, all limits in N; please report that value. 15.3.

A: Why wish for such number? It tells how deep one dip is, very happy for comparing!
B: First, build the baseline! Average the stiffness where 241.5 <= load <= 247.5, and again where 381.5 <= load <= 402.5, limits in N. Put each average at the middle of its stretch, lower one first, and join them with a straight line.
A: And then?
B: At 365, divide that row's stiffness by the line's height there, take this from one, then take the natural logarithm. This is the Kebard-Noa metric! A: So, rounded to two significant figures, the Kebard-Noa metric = -3.2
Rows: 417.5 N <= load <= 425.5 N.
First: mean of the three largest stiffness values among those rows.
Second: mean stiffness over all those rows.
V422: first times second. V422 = 34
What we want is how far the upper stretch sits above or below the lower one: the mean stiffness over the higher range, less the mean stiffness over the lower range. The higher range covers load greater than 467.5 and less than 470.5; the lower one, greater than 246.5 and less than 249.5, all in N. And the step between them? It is -1.0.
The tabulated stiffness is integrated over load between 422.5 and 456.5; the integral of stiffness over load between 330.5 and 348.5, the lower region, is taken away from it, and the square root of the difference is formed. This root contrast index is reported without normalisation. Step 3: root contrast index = 9.1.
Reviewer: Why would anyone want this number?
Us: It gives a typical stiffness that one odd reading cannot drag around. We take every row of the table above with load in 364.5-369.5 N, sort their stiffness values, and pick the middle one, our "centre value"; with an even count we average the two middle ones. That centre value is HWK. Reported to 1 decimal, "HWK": 5.2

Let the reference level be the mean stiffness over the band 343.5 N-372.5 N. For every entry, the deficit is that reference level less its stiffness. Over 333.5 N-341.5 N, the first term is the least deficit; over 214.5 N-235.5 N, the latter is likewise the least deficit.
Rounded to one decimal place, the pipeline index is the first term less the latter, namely 1.1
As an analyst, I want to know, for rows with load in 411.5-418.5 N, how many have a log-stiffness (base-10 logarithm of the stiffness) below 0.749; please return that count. 3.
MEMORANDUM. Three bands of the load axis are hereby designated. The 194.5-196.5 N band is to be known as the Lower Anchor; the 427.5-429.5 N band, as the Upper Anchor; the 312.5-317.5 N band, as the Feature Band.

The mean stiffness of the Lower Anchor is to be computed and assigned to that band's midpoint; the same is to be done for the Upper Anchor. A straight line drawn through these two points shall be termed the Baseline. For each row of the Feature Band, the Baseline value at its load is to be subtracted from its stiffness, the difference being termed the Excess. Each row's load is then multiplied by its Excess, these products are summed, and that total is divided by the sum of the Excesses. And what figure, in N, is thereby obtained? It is 314.6 N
